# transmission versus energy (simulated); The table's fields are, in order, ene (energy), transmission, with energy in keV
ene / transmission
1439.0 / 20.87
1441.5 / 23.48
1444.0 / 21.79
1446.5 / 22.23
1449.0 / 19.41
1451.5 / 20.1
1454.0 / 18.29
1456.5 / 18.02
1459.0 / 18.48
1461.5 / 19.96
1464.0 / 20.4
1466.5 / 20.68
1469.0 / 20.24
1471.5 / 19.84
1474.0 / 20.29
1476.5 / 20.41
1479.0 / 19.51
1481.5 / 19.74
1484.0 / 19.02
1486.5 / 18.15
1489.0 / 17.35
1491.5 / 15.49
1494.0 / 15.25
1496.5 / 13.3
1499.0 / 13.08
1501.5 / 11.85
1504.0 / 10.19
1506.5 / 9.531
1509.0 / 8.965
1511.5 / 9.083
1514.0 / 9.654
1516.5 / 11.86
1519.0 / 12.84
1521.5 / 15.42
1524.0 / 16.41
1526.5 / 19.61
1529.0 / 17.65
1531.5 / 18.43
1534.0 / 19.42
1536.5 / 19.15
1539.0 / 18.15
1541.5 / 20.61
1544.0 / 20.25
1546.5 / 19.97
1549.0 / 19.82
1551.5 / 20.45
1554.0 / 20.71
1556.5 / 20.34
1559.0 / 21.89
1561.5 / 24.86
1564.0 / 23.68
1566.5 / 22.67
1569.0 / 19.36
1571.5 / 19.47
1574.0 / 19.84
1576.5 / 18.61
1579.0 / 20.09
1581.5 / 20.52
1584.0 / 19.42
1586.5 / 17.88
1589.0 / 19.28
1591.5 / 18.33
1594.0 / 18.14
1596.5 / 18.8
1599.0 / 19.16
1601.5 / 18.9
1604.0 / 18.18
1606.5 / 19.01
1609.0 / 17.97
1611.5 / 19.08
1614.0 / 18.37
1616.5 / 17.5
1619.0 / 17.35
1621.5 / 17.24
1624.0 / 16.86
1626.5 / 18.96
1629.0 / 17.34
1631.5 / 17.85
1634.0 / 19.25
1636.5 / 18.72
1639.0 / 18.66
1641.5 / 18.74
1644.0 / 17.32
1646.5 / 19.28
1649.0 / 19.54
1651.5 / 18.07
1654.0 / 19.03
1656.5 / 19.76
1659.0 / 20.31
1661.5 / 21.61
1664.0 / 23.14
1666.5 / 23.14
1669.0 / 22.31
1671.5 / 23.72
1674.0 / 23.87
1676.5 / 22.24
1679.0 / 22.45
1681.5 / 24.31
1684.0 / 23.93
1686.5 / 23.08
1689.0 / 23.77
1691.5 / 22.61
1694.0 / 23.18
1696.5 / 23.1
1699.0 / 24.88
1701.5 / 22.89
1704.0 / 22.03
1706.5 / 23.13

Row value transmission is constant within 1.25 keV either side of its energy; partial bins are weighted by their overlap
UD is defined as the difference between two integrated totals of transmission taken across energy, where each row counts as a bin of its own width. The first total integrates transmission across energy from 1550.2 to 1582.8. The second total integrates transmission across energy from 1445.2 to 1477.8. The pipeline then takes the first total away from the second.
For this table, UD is -35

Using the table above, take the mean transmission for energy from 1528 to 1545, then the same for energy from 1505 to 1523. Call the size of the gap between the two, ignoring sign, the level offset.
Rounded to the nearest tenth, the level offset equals 8.0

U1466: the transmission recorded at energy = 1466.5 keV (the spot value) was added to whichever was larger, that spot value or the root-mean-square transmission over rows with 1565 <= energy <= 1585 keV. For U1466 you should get 41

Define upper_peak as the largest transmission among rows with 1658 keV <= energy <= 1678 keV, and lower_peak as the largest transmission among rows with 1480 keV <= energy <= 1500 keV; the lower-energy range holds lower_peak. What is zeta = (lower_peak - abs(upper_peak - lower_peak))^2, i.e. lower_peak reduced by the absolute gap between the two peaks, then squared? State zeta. 244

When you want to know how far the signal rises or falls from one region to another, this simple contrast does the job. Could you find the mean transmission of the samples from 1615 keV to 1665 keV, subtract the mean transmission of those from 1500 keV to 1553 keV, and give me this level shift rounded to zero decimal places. 3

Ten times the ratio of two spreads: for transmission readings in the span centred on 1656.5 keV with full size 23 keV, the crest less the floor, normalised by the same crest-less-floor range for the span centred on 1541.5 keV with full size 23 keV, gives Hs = 21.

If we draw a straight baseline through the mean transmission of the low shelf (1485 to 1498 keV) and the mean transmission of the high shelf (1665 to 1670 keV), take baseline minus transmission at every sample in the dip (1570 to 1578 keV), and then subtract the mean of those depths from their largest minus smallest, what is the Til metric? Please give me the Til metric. 2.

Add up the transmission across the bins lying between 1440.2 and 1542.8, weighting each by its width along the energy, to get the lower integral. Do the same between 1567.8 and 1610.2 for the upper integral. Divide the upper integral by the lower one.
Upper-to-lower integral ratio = 0.46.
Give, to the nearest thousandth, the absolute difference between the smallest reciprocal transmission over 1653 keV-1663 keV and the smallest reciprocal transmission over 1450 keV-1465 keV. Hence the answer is 0.003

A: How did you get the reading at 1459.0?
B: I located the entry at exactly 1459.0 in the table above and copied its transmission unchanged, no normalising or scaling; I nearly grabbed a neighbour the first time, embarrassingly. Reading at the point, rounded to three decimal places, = 18.480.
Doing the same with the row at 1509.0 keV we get 8.965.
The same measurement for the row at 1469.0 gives 20.240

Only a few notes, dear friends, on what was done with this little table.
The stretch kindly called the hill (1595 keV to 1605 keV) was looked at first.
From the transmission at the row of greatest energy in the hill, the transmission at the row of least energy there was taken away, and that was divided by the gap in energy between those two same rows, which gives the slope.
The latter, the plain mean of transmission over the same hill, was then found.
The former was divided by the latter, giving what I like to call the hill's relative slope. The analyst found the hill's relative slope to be -0.0044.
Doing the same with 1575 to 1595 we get -0.0014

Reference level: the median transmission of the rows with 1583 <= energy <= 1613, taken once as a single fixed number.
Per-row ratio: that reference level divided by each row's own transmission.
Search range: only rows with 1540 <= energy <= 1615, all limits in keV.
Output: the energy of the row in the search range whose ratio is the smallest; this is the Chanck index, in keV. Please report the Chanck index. 1561.5 keV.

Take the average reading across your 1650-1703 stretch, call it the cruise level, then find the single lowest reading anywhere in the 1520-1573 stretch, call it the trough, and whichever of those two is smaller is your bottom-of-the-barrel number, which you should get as 15.4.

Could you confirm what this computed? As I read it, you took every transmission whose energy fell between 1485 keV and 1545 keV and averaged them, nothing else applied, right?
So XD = 15.1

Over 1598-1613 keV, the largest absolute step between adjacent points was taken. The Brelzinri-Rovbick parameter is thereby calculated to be 1.1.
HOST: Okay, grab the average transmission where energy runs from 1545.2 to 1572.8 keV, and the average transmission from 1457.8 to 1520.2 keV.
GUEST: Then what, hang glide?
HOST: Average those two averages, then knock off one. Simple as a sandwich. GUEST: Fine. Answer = 17.5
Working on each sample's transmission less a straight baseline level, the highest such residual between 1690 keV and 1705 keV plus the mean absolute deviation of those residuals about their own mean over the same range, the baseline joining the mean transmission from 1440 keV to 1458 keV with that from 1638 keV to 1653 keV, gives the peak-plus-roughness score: 7.4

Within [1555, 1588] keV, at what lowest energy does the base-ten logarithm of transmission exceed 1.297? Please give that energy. 1556.5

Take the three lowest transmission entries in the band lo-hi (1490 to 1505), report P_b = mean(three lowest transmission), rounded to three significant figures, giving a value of 11.7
